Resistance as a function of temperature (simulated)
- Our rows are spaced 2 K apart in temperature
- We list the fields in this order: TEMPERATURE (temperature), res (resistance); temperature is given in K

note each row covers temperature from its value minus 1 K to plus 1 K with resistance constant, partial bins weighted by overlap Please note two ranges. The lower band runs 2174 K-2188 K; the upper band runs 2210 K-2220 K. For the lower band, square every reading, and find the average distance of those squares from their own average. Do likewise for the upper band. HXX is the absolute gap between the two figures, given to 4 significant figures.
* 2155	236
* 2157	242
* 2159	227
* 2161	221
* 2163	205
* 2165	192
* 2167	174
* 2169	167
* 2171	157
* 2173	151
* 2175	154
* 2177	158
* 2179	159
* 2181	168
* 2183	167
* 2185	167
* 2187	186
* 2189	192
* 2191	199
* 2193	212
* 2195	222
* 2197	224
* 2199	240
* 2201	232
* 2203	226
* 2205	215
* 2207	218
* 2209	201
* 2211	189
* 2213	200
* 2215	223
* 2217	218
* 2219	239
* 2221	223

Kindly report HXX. 4080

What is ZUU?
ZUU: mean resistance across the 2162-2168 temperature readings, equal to 190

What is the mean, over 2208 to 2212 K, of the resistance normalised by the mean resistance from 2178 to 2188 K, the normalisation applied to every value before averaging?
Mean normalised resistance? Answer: 1.15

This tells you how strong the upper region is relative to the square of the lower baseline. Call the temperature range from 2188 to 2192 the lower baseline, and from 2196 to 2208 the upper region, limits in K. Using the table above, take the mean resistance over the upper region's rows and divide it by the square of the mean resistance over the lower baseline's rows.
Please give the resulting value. 0.0059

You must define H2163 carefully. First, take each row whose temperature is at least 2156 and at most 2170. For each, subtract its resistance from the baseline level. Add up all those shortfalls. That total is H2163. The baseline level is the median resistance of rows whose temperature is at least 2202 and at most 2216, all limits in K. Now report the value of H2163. 77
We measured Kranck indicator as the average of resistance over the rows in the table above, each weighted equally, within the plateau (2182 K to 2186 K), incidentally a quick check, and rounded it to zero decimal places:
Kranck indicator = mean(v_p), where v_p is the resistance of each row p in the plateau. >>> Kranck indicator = 167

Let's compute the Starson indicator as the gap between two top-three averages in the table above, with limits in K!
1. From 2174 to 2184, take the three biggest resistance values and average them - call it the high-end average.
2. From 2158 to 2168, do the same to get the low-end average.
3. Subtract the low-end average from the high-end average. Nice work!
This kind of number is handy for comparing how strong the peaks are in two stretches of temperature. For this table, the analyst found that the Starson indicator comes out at -53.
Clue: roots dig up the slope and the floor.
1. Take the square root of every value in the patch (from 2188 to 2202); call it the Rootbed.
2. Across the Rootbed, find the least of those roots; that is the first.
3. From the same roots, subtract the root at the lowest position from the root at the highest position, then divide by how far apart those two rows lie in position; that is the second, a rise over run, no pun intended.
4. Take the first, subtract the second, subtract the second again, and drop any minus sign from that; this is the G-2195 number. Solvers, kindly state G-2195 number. 13.6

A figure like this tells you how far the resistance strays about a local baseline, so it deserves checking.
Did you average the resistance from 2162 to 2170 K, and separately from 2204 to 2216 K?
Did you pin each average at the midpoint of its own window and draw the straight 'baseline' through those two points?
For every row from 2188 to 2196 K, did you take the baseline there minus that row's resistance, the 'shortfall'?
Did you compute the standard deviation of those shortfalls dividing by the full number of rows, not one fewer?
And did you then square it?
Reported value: 108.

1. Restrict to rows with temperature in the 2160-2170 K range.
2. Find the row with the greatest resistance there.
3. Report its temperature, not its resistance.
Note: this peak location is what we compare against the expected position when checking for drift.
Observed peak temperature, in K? 2161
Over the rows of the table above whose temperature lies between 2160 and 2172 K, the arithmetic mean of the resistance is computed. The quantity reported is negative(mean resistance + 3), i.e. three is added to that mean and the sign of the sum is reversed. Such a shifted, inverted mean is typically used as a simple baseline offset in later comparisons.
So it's -189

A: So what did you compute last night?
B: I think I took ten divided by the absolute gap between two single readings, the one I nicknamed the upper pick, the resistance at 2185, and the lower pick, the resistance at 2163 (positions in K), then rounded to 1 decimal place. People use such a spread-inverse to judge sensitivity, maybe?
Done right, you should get 0.3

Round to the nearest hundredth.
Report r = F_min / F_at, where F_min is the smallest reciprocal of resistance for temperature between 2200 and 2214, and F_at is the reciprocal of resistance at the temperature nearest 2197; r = 0.97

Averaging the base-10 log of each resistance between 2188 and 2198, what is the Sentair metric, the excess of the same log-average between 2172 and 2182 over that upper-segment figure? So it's -0.12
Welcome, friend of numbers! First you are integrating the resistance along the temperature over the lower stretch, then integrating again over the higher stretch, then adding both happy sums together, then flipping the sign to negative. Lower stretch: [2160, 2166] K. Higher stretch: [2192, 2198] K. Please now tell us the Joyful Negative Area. -2552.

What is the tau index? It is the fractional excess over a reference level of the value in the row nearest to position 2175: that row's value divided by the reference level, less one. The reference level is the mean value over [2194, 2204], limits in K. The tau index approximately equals -0.33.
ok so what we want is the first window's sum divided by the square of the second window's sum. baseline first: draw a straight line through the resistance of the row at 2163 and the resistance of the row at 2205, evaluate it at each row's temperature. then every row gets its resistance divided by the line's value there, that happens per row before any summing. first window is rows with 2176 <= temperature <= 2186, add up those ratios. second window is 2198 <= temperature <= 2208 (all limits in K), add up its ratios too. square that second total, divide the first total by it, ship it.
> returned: 0.14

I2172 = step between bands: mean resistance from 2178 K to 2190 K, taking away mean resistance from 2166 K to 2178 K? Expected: 13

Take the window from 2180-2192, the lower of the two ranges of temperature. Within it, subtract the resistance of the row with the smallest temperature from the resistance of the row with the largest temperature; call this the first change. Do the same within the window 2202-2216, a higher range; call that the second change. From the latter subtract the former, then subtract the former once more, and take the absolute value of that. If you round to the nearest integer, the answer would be 65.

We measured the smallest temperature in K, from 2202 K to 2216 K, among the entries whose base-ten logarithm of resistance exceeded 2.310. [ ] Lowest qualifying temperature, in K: 2203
